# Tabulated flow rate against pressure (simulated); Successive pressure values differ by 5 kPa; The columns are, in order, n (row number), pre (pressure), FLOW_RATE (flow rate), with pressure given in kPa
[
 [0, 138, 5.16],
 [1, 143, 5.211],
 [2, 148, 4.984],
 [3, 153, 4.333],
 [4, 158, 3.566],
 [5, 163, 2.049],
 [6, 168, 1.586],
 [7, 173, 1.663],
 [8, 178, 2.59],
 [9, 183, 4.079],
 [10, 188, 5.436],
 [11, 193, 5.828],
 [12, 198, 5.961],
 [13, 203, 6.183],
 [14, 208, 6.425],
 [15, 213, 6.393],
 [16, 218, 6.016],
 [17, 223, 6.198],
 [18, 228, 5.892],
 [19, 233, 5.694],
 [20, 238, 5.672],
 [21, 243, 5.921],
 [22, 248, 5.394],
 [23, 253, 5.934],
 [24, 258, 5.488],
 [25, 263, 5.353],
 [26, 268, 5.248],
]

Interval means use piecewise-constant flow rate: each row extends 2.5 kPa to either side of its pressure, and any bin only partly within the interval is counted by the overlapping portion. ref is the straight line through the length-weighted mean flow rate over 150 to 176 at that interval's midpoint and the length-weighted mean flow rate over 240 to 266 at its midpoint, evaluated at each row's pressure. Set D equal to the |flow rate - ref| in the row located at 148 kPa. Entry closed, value 2.8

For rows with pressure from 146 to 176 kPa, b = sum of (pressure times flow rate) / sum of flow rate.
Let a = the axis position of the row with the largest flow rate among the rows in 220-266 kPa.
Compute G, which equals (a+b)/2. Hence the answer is 189.9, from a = 223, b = 156.9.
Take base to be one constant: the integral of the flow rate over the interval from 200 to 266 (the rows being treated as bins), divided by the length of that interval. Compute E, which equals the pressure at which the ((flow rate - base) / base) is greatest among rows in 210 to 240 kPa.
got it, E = 213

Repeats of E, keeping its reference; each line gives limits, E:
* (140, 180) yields 143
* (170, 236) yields 208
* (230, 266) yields 253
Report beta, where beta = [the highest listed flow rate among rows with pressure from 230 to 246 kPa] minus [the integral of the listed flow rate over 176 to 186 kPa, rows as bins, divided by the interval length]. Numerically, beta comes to 2.4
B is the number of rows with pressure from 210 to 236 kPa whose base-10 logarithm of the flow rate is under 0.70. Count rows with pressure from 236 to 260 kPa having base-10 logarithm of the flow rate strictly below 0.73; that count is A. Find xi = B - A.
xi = 0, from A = 0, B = 0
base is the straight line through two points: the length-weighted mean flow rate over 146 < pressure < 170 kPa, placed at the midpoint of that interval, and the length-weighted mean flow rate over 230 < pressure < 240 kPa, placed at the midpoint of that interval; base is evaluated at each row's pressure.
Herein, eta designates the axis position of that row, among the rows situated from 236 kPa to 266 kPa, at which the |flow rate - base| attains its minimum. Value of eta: 243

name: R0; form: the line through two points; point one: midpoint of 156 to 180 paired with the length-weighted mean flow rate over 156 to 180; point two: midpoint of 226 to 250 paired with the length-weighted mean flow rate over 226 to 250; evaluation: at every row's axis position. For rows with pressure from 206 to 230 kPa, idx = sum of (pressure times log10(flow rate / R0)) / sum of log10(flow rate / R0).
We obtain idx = 215.3 kPa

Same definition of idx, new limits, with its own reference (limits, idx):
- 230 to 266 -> 258.3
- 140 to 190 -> 151.5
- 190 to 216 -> 202.2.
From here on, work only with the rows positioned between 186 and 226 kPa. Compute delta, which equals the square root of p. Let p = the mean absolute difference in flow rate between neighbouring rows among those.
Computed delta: 0.48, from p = 0.23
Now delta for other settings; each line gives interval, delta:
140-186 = 0.87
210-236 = 0.52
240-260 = 0.71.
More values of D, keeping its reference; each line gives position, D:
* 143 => 3.2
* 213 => 2.1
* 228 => 1.1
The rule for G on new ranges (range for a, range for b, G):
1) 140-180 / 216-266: 191.5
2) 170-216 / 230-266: 227.9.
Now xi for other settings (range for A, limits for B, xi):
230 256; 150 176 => 5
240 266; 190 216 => -1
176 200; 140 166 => 2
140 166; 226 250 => -5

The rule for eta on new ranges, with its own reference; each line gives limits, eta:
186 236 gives 233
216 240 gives 233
